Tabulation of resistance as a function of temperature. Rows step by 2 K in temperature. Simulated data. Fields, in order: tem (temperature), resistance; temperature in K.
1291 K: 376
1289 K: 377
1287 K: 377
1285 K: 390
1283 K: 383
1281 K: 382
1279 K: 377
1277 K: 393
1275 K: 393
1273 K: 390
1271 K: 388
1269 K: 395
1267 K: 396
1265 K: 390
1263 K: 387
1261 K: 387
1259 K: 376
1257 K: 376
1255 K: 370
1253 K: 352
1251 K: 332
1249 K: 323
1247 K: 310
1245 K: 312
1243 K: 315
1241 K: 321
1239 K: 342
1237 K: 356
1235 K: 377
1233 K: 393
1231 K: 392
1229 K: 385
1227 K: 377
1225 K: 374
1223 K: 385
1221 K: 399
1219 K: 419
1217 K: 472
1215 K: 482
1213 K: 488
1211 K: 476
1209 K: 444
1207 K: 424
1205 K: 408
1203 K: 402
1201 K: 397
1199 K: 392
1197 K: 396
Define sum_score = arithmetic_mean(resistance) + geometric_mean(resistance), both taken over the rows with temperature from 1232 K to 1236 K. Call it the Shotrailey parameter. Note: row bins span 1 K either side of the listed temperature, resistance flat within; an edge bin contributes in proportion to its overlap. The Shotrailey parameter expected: 770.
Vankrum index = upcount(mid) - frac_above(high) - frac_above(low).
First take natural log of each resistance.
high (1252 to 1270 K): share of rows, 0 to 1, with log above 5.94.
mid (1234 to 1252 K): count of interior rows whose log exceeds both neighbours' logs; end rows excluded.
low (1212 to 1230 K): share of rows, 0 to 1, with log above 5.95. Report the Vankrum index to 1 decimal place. -1.3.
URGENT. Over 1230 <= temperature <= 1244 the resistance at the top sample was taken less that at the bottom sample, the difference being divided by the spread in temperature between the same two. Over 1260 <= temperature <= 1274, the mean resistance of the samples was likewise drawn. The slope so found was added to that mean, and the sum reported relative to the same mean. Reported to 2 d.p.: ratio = 0.98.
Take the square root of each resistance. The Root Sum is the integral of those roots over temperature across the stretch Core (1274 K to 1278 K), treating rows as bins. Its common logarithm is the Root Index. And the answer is 1.90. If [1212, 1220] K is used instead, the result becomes 2.24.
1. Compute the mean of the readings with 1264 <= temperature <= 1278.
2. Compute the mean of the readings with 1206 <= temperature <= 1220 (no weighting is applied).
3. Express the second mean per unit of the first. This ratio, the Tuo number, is 1.17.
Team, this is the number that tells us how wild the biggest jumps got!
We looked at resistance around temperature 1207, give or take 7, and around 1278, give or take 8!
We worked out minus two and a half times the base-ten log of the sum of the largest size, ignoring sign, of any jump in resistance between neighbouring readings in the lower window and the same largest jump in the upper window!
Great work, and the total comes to -4.2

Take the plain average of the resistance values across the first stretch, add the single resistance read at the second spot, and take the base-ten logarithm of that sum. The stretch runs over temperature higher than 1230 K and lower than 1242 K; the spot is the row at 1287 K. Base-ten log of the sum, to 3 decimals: 2.870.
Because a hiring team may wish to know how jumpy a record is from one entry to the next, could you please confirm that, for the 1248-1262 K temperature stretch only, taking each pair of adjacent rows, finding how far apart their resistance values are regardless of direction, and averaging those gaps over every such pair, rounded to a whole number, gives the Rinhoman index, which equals 11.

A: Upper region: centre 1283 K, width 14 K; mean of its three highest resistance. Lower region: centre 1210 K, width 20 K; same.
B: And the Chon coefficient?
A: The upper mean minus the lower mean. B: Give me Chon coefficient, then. -93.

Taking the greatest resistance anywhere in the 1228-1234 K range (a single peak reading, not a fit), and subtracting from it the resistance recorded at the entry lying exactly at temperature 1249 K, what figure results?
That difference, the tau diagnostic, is 70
